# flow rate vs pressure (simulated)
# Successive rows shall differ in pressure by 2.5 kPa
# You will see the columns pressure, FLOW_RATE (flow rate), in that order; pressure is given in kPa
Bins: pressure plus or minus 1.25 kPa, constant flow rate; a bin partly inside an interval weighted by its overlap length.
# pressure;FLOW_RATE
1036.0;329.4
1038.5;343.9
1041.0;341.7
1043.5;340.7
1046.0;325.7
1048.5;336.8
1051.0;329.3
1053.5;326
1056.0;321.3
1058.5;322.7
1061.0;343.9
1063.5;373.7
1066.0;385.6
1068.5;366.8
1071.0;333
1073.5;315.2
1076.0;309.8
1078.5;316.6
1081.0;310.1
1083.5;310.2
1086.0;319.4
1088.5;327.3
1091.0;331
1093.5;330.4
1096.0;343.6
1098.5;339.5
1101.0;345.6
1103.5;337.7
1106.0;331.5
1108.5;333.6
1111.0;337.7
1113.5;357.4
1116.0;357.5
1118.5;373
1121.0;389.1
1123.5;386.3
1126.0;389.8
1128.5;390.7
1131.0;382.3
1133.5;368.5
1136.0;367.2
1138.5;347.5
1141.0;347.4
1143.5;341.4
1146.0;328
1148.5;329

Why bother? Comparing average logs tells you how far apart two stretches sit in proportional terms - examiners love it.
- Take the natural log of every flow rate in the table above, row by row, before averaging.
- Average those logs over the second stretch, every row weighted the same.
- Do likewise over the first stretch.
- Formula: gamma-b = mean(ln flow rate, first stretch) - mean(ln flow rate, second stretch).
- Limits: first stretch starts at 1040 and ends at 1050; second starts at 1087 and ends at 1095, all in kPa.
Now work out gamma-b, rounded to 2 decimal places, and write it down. 0.02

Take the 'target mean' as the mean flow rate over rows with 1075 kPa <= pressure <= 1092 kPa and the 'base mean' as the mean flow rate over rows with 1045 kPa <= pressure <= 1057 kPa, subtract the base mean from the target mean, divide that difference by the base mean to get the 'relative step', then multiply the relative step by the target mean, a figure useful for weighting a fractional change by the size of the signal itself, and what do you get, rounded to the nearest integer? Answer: -10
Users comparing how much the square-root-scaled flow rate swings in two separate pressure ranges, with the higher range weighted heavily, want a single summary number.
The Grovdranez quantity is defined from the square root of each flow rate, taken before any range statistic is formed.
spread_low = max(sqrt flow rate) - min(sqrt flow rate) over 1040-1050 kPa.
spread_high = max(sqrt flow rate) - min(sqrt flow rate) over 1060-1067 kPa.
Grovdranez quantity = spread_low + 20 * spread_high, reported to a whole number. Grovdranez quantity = 22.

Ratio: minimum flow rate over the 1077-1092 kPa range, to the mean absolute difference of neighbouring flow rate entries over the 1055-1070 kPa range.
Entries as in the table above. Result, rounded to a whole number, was 19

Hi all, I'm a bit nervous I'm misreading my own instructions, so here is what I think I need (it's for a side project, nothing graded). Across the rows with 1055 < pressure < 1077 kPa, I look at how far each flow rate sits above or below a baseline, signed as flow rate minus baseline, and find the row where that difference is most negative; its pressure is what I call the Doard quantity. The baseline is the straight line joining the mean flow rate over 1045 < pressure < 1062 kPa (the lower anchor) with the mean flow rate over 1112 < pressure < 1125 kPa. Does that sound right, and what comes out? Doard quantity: 1076.0 kPa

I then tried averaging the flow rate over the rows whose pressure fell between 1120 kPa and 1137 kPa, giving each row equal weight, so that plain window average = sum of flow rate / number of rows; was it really 382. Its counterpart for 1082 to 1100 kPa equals 329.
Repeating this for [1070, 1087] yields 316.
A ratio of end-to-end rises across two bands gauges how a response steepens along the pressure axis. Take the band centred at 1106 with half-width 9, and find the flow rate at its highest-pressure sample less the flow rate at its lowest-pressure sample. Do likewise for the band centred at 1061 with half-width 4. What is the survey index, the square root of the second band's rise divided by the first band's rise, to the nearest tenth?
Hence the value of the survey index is 1.7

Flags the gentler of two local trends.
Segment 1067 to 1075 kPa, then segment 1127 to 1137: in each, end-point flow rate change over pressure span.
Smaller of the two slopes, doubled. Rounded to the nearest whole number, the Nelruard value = -21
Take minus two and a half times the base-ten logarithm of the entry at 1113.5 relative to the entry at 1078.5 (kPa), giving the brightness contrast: -0.13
